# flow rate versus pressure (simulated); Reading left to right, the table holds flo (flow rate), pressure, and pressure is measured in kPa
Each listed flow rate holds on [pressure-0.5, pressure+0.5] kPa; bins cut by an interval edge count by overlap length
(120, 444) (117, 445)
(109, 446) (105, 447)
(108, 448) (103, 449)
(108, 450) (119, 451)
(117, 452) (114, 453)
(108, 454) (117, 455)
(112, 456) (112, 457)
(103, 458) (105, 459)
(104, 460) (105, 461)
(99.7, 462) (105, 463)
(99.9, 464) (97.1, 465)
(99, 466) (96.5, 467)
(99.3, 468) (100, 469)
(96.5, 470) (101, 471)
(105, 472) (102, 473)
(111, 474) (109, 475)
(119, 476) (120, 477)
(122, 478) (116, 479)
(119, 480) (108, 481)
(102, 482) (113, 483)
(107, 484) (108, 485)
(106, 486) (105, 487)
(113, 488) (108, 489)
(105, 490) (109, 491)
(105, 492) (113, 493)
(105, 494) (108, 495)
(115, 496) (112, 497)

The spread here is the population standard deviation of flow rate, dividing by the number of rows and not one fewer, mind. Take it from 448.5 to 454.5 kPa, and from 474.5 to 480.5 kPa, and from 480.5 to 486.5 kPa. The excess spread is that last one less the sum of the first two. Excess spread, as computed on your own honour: -6.6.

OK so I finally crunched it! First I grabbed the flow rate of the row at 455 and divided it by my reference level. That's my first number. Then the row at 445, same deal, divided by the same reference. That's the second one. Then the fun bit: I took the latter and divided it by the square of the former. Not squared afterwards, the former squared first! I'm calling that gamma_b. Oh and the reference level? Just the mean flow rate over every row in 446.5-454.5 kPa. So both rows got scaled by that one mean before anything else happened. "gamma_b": 0.9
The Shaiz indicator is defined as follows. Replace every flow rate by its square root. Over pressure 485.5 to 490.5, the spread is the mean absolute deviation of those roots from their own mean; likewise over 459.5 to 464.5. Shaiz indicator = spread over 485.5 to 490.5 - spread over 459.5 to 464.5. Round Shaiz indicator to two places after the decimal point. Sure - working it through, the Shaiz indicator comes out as 0.00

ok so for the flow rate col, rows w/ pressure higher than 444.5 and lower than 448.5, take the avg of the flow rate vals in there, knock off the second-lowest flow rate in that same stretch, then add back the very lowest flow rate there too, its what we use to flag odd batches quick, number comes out 107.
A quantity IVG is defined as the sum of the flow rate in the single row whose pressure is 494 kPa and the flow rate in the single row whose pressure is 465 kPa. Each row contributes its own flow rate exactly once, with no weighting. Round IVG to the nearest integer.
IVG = 202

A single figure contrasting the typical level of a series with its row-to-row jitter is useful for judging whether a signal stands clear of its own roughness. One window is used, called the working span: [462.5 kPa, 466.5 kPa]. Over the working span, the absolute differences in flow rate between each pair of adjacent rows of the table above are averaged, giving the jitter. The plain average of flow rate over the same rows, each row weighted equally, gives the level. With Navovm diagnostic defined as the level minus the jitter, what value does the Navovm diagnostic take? 97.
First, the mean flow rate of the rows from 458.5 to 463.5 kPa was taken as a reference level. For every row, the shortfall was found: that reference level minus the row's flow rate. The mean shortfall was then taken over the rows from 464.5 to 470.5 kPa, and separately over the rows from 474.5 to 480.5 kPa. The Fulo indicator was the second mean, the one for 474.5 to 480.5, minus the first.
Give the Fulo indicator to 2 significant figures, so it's -19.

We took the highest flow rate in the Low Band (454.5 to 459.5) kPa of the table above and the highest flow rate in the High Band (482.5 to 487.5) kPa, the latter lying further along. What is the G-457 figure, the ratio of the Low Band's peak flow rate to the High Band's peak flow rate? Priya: 1.04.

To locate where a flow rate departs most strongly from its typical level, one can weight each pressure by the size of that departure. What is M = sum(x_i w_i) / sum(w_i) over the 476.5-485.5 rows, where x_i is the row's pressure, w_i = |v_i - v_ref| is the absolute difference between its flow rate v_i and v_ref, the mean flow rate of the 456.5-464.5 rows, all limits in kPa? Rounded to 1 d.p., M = 479.6 kPa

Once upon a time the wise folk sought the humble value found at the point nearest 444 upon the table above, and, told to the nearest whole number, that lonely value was 120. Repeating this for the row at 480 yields 119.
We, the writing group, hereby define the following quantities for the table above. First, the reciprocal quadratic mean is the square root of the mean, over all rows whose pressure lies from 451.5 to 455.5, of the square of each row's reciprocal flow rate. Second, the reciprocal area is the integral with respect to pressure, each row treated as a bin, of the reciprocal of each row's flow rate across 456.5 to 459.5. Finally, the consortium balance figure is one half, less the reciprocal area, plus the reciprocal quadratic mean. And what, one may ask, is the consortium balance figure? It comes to 0.481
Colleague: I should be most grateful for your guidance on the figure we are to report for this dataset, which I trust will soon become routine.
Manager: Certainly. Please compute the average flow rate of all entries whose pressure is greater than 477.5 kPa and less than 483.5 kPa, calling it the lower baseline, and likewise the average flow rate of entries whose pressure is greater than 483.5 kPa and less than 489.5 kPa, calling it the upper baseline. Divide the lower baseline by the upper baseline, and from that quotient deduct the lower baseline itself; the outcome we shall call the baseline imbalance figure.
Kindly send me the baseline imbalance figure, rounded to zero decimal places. -112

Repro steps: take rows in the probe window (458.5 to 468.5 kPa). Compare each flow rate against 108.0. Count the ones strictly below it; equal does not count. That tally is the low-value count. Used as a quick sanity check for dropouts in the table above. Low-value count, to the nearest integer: 10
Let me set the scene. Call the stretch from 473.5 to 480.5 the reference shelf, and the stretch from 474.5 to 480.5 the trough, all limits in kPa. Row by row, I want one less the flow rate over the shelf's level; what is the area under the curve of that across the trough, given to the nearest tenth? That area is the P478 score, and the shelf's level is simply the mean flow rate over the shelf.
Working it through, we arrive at 0.0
